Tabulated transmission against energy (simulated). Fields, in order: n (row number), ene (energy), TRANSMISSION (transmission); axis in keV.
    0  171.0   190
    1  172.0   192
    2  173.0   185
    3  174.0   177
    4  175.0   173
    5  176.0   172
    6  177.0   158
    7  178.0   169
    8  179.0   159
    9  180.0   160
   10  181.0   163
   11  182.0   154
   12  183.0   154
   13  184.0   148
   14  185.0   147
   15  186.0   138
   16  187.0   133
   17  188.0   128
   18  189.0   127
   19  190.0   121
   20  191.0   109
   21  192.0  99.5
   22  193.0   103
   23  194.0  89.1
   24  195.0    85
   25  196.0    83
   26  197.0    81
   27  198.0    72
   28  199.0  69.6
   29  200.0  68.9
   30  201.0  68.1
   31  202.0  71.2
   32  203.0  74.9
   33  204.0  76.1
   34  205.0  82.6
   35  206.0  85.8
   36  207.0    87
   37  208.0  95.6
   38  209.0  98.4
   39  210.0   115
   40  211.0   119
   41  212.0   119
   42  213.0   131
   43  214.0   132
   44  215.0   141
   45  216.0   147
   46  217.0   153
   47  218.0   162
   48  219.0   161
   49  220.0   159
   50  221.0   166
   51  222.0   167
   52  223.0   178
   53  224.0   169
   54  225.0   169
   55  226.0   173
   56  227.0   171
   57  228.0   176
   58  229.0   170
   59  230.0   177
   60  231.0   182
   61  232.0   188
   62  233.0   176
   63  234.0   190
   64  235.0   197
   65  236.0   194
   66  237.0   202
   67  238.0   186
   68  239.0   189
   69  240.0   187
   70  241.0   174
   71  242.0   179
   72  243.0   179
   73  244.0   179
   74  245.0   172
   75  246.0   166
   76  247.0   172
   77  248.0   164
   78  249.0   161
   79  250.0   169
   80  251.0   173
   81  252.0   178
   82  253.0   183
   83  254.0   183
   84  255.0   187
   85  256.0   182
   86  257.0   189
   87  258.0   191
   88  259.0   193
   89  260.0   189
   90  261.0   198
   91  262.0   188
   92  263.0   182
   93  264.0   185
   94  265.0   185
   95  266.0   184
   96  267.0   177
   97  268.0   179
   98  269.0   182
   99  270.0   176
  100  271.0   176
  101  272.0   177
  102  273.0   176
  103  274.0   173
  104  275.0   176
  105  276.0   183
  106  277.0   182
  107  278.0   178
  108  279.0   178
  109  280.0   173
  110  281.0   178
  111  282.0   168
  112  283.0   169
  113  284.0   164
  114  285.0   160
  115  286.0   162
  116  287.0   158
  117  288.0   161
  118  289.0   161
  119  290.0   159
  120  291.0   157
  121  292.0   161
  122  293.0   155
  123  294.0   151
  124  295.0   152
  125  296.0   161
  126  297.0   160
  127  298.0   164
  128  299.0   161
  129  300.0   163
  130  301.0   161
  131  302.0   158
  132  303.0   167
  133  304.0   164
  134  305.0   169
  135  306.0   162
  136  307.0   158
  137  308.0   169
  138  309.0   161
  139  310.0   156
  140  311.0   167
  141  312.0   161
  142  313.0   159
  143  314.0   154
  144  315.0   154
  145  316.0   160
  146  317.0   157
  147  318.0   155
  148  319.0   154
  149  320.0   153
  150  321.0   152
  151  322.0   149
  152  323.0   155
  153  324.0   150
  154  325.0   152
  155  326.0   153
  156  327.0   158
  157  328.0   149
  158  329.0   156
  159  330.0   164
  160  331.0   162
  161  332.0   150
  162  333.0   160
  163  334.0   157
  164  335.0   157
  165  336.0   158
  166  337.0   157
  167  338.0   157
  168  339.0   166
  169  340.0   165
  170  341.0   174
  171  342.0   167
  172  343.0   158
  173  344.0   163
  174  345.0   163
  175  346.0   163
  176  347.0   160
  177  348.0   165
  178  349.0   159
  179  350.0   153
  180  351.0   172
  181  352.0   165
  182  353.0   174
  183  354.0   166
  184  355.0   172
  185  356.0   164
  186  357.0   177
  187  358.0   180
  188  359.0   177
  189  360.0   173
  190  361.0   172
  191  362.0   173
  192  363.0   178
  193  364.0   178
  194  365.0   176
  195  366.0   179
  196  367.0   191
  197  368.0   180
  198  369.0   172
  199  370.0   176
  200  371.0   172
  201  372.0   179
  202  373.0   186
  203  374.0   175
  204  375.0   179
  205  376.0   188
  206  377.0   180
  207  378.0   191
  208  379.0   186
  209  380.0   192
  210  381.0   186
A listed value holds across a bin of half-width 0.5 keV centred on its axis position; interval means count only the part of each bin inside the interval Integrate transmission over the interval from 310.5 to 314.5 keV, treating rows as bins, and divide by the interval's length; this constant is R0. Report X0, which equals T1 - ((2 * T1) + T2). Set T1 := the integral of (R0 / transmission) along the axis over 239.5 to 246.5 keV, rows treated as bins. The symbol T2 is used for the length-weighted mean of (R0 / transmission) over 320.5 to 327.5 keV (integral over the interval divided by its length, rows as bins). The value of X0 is -7.4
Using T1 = 6.36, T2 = 1.05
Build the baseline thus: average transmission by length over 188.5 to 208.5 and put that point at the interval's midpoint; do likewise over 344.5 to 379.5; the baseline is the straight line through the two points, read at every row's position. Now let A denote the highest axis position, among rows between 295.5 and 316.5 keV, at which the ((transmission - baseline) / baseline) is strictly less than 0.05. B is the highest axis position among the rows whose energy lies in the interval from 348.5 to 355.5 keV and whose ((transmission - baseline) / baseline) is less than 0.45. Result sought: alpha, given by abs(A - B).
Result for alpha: 40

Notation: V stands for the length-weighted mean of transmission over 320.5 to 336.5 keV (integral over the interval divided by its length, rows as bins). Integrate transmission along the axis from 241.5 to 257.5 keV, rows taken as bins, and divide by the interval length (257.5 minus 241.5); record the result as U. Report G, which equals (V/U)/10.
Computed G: 0.088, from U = 176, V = 155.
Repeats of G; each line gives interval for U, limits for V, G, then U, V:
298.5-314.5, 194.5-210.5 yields 0.051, 162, 82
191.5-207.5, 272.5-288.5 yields 0.211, 81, 171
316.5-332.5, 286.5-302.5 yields 0.103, 154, 159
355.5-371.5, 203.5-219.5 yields 0.068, 176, 119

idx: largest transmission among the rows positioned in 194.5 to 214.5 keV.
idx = 132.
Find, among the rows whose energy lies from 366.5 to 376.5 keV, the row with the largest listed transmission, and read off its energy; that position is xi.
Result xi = 367.0 keV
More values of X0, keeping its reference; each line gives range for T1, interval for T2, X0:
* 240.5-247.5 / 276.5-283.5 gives -7.4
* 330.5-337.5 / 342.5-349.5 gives -8.1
